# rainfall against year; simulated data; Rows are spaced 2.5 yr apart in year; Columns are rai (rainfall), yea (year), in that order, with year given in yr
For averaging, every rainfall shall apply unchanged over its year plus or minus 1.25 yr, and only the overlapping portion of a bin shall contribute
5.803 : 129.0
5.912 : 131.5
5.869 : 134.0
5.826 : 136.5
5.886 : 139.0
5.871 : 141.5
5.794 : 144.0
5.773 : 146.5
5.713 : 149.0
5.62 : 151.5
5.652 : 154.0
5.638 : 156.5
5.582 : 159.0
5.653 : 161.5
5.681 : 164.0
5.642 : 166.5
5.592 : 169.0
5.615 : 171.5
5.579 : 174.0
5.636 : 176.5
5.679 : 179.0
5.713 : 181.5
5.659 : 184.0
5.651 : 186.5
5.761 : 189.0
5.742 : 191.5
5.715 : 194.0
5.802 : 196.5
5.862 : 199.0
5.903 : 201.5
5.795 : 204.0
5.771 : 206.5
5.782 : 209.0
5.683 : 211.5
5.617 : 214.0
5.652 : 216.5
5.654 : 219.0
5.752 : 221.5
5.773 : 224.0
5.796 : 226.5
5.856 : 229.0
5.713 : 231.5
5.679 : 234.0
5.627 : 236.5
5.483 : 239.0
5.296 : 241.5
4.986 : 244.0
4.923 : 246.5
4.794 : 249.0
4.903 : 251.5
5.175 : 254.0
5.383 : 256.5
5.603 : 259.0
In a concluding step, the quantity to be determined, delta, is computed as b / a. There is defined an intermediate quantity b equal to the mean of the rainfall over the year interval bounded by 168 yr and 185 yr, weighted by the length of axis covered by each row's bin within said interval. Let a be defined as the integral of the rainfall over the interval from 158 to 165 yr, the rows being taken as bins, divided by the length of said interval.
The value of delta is 1.00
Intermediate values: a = 5.64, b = 5.64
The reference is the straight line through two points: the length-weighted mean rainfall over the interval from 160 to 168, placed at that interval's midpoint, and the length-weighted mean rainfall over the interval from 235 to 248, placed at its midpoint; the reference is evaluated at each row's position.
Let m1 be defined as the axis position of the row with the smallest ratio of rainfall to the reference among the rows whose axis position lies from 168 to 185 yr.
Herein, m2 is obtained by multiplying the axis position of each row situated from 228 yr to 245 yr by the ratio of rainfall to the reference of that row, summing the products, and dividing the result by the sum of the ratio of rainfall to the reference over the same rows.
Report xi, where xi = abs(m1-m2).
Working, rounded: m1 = 169.0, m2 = 236.3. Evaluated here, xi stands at 67.3 yr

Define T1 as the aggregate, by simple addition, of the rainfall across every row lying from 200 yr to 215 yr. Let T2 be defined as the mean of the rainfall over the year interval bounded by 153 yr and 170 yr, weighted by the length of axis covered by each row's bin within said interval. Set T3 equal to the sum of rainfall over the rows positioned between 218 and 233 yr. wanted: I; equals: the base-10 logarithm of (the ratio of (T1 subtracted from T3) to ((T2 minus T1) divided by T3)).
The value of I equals -2.1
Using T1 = 35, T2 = 5.63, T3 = 34.5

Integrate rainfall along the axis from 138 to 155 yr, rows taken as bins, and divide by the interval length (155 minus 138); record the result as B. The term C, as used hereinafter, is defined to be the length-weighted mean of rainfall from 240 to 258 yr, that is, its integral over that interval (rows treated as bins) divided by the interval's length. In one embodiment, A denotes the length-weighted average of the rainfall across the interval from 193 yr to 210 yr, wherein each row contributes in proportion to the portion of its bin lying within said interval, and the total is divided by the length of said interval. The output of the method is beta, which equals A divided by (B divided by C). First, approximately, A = 5.81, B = 5.758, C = 5.08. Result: 5.12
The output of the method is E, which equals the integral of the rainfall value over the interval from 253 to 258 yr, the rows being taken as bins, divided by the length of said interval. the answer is 5.30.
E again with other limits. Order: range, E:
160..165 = 5.66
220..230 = 5.79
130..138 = 5.87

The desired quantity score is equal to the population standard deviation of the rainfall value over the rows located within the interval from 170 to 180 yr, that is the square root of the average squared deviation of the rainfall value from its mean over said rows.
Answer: 0.036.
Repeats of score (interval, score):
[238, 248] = 0.228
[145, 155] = 0.059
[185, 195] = 0.042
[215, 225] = 0.055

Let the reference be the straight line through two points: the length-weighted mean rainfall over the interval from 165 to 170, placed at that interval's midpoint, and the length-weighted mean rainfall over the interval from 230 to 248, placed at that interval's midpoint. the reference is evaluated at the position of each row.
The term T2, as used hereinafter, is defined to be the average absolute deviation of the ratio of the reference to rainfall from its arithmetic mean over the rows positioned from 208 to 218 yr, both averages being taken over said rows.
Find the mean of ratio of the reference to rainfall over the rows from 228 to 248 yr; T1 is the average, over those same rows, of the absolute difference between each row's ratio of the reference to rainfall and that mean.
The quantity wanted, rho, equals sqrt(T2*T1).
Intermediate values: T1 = 0.0504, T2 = 0.007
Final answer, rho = 0.019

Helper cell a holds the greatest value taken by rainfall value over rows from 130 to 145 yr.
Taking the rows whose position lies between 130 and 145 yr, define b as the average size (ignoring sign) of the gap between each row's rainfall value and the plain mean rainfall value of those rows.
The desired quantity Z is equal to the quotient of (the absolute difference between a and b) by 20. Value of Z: 0.294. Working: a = 5.912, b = 0.033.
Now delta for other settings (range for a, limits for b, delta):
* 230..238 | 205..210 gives 1.02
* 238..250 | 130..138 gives 1.15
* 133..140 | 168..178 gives 0.96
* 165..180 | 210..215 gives 1.01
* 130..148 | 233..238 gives 0.97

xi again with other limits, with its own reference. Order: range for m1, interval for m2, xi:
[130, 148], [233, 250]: 94.7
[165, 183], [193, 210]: 32.5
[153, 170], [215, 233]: 65.1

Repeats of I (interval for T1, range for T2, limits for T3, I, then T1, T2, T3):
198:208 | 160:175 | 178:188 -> -0.1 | 23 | 5.63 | 22.7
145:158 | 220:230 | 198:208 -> 0.7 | 28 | 5.79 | 23.3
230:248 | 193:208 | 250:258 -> 1.0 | 38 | 5.81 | 15.5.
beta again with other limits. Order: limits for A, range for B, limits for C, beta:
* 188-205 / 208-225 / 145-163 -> 5.76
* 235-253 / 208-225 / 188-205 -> 5.24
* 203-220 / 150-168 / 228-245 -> 5.59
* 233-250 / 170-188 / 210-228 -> 5.31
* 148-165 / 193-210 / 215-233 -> 5.58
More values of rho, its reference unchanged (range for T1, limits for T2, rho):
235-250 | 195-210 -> 0.018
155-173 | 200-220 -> 0.007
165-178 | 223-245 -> 0.012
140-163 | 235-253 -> 0.023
